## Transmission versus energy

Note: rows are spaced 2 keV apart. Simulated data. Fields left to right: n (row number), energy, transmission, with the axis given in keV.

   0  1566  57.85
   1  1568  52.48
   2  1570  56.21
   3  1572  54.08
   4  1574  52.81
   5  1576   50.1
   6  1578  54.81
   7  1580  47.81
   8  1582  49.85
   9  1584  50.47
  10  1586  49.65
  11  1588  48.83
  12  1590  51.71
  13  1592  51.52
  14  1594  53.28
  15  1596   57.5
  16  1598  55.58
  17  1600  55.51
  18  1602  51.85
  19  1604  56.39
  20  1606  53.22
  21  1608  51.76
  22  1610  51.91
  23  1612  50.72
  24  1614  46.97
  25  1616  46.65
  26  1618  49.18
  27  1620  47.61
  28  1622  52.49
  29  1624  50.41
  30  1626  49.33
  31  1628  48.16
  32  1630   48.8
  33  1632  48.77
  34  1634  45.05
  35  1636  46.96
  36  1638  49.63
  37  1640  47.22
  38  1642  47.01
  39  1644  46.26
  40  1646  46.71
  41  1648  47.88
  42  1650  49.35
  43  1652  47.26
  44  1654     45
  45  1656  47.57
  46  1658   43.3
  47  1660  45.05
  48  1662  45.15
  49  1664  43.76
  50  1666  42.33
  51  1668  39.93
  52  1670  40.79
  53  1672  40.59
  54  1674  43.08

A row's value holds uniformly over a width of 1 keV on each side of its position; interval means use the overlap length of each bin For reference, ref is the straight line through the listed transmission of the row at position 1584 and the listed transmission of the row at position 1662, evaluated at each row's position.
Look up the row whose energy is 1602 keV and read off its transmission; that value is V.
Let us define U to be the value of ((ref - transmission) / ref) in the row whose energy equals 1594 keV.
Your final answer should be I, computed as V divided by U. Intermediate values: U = -0.07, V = 51.85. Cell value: -739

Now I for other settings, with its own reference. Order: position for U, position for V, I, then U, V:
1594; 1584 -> -720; -0.07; 50.47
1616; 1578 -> 1616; 0.03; 54.81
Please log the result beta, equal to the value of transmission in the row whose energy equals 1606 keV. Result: 53.22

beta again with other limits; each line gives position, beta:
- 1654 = 45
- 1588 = 48.83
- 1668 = 39.93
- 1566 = 57.85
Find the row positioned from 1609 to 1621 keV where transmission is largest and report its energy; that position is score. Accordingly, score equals 1610 keV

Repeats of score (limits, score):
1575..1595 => 1578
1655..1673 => 1656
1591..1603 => 1596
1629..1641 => 1638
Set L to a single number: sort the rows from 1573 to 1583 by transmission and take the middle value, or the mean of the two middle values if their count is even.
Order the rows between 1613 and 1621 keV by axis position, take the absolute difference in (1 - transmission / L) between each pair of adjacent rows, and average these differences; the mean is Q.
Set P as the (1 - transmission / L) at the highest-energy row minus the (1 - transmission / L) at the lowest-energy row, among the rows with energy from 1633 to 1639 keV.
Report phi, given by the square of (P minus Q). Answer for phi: 0.0146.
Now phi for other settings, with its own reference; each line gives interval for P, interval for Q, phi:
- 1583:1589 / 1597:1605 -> 0.0005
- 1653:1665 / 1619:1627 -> 0.0008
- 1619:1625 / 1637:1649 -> 0.0057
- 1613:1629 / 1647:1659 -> 0.0055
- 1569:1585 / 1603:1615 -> 0.0057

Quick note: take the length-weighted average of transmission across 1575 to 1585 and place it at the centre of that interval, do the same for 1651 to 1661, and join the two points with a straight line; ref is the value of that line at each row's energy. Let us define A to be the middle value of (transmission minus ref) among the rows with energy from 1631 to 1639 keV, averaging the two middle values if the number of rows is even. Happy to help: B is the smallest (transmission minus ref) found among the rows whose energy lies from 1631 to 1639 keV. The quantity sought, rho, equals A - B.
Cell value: 2.8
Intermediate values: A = 0.8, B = -2.0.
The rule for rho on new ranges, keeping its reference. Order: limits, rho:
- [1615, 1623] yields 1.9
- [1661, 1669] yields 2.9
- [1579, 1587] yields 2.2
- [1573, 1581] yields 3.3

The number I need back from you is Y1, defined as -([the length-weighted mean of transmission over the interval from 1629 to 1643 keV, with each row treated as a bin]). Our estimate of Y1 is -48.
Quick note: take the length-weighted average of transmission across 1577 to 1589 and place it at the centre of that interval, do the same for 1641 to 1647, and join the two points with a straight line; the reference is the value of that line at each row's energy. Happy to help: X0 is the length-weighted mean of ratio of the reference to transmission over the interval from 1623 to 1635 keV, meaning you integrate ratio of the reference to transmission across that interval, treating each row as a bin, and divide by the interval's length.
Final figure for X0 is 0.98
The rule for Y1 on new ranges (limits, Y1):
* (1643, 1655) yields -47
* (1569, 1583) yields -52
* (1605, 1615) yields -51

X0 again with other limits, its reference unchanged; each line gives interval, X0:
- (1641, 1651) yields 0.98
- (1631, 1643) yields 0.99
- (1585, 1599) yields 0.95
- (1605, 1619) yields 0.97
